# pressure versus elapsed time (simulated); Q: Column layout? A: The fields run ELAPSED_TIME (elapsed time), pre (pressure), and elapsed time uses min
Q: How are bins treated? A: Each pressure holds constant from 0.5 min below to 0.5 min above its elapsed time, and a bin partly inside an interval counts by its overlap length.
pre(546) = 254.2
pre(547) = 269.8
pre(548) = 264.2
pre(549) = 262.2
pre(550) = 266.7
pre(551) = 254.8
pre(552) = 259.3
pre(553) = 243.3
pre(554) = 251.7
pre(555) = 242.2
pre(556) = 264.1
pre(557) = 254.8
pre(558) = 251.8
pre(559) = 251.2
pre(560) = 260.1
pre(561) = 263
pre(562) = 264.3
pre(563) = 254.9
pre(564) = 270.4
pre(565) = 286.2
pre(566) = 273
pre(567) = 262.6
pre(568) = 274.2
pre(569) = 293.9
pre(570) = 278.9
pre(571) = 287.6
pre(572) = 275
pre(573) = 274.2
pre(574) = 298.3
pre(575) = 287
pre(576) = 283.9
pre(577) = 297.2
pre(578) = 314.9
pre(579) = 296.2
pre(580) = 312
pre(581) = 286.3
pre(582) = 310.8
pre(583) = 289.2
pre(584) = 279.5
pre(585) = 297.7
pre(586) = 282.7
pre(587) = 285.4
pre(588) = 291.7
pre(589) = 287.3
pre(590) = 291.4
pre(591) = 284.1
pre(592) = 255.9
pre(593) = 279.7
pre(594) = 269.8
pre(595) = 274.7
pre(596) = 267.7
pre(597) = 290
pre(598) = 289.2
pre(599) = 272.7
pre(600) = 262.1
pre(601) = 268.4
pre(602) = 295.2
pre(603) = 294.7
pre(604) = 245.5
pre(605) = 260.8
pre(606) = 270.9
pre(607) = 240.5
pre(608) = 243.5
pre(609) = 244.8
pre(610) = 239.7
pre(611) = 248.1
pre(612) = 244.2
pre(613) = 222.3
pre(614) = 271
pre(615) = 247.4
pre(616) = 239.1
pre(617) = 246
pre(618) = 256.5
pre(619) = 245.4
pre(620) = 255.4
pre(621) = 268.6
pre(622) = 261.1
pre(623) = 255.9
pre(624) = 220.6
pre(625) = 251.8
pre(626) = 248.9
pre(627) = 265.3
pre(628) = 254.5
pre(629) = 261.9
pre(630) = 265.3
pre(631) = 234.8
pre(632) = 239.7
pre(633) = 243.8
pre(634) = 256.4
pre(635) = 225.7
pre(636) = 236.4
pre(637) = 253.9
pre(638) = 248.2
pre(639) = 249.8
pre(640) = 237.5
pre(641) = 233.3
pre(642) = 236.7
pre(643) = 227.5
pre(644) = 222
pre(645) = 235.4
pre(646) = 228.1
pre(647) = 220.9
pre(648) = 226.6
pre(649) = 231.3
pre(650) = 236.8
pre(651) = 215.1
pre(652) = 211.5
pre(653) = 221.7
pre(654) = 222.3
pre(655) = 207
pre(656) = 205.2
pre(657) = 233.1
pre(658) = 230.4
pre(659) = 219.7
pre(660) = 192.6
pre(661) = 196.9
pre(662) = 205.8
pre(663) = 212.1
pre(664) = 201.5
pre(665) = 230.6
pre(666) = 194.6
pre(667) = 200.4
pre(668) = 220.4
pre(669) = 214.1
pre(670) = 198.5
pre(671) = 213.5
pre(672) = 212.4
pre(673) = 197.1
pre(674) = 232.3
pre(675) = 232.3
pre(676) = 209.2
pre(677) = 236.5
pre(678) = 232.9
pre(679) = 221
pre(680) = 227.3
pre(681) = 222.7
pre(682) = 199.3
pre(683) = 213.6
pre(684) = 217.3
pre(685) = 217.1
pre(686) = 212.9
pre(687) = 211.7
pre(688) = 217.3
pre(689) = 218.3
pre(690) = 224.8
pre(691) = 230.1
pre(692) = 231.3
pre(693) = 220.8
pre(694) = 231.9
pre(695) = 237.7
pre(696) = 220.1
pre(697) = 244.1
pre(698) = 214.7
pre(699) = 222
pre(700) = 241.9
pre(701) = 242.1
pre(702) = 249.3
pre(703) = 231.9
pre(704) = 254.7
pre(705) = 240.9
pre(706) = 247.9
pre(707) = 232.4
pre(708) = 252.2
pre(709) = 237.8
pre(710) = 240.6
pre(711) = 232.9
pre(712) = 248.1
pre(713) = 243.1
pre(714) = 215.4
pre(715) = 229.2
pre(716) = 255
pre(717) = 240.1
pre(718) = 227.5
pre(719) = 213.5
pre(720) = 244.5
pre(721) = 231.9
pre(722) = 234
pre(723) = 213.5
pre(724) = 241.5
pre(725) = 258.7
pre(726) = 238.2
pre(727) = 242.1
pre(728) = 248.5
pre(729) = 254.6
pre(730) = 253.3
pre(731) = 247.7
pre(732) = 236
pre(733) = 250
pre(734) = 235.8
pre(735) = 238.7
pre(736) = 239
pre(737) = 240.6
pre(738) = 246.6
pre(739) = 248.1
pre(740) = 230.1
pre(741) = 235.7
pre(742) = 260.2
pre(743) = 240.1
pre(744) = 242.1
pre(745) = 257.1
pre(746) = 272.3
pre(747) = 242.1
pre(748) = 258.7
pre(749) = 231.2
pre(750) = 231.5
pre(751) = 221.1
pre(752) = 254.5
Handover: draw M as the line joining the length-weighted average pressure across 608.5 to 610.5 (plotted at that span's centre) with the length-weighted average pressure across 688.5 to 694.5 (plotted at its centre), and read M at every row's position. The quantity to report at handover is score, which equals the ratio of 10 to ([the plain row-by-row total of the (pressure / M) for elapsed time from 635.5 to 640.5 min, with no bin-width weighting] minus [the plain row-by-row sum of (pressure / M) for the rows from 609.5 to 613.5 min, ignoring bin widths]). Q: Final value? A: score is 8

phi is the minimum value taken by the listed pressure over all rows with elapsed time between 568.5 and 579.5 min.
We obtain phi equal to 274.2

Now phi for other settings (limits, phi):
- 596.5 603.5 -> 262.1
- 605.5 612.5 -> 239.7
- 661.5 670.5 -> 194.6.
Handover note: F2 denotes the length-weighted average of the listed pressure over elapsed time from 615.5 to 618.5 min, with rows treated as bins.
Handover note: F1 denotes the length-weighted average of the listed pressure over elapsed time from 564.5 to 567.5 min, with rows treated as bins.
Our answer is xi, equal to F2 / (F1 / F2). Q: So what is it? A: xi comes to 223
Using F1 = 274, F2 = 247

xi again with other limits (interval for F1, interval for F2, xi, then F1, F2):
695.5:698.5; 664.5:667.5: 192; 226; 209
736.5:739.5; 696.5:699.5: 210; 245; 227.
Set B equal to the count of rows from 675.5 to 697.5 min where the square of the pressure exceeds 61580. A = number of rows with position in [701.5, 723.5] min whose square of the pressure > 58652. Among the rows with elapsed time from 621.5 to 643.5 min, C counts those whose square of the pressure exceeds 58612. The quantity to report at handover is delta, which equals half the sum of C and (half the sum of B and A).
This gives 8.5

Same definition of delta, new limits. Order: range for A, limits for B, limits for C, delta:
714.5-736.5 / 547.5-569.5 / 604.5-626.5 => 15.5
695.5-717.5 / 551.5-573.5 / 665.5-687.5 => 7.0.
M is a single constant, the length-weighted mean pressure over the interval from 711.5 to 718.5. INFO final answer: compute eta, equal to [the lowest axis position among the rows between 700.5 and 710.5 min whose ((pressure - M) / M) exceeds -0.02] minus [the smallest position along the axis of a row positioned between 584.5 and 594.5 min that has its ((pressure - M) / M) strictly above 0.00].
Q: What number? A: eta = 116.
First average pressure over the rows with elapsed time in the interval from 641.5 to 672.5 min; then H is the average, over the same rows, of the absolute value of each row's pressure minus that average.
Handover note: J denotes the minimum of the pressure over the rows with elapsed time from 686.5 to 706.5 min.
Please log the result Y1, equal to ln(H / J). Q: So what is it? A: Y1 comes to -2.94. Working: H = 11.1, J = 211.7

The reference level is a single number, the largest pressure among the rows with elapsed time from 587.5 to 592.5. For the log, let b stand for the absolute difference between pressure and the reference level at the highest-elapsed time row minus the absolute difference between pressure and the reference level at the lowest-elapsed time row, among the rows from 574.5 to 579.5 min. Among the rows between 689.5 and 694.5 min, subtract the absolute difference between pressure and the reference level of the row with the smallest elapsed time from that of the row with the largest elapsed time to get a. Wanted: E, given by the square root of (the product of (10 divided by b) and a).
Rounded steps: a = -7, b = -0.2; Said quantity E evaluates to 18.8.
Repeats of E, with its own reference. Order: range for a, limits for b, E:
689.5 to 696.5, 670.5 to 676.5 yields 3.3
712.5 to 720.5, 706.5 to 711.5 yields 5.3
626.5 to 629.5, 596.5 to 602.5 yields 4.3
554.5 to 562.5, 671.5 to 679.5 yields 5.1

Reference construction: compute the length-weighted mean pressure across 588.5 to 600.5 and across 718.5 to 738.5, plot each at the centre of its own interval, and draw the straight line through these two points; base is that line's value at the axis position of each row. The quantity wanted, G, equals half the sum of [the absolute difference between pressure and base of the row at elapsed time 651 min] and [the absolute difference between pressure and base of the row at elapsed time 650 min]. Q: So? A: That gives 36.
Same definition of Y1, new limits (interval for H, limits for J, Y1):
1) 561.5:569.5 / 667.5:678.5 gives -3.04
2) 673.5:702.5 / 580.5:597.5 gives -3.27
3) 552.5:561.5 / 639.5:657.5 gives -3.51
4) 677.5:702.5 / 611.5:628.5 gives -3.14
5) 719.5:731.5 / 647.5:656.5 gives -3.14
